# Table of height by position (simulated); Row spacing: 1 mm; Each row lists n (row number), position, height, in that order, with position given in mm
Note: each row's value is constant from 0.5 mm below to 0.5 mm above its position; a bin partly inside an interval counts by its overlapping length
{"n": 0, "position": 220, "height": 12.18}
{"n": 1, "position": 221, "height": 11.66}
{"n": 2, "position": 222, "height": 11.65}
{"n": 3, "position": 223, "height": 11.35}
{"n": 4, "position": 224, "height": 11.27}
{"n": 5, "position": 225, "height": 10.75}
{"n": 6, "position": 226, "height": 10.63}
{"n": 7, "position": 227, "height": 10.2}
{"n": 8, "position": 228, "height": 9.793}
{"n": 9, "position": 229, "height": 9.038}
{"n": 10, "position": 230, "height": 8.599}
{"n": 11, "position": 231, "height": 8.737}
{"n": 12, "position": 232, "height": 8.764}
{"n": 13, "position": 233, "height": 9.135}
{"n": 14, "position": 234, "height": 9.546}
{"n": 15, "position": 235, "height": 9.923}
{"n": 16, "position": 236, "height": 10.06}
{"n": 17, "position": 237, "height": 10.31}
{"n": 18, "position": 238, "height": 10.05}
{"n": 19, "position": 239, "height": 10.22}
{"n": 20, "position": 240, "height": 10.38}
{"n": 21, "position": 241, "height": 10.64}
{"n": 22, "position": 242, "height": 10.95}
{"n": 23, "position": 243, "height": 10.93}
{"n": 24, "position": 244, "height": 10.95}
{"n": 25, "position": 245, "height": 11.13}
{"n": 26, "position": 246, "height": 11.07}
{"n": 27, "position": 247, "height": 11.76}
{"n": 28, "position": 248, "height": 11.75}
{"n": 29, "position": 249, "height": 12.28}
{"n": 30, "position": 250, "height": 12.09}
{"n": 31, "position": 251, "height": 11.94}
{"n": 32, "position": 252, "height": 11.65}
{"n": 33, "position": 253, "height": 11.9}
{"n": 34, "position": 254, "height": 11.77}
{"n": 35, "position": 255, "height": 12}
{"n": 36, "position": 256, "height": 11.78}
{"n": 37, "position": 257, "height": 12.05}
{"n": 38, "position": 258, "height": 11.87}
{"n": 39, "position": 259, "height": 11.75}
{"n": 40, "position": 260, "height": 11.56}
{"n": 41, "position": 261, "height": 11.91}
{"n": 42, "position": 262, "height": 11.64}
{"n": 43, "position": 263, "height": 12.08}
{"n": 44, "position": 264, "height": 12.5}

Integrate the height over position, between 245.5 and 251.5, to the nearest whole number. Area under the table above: 71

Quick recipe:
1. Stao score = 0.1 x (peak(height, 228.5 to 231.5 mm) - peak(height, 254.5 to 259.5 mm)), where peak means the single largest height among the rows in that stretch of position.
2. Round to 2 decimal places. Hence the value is -0.30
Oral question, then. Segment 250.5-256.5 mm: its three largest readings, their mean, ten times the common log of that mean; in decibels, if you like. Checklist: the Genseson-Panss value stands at 10.8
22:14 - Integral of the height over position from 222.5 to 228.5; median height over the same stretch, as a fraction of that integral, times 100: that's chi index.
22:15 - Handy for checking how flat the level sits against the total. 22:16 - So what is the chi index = 16.7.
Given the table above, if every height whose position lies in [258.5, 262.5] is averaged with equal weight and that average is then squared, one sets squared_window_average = 137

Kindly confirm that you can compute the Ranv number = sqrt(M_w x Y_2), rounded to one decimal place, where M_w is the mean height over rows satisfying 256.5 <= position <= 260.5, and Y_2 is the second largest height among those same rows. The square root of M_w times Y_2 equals 11.8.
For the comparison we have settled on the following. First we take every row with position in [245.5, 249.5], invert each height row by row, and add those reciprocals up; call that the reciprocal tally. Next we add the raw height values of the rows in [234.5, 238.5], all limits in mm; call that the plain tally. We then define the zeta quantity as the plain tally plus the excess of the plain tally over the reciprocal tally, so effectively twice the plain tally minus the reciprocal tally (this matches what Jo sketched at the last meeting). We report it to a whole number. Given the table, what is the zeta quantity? 80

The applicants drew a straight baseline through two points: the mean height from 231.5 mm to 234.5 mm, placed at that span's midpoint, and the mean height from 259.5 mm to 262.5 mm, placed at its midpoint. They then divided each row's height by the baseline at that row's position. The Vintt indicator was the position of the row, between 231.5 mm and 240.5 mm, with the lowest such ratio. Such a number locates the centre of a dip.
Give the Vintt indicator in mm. 232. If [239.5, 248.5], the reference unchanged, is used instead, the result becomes 240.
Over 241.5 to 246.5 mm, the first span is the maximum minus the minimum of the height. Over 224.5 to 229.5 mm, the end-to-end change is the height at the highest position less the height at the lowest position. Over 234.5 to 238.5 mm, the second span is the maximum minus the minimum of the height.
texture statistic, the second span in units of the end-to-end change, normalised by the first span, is -1.1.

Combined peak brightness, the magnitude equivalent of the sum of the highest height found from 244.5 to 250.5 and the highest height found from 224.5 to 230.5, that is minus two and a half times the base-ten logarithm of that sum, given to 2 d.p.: -3.41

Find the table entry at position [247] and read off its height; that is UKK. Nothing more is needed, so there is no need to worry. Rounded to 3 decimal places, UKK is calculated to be 11.760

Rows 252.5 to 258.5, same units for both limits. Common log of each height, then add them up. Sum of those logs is 6.45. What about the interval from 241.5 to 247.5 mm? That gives 6.28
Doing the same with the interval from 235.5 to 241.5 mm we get 6.07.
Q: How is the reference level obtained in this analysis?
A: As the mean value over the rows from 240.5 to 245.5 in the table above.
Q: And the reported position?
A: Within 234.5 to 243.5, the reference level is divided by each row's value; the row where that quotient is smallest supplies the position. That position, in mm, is 242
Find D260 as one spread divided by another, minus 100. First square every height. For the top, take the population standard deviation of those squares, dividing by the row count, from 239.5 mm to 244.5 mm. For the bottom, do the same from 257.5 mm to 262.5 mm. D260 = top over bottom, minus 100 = -98.4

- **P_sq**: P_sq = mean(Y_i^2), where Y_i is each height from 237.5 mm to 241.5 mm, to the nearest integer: 107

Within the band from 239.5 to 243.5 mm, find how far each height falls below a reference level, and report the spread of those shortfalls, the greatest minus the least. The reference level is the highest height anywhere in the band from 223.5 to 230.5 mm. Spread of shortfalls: 0.57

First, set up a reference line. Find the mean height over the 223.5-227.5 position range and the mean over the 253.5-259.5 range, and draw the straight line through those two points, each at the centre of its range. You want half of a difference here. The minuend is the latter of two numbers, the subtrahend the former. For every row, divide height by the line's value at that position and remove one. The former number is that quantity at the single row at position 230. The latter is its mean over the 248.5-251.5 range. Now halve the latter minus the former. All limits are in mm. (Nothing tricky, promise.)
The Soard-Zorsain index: 0.13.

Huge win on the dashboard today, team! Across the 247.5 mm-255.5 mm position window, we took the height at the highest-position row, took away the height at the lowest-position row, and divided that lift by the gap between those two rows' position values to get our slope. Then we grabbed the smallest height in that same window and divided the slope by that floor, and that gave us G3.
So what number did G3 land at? 0.003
